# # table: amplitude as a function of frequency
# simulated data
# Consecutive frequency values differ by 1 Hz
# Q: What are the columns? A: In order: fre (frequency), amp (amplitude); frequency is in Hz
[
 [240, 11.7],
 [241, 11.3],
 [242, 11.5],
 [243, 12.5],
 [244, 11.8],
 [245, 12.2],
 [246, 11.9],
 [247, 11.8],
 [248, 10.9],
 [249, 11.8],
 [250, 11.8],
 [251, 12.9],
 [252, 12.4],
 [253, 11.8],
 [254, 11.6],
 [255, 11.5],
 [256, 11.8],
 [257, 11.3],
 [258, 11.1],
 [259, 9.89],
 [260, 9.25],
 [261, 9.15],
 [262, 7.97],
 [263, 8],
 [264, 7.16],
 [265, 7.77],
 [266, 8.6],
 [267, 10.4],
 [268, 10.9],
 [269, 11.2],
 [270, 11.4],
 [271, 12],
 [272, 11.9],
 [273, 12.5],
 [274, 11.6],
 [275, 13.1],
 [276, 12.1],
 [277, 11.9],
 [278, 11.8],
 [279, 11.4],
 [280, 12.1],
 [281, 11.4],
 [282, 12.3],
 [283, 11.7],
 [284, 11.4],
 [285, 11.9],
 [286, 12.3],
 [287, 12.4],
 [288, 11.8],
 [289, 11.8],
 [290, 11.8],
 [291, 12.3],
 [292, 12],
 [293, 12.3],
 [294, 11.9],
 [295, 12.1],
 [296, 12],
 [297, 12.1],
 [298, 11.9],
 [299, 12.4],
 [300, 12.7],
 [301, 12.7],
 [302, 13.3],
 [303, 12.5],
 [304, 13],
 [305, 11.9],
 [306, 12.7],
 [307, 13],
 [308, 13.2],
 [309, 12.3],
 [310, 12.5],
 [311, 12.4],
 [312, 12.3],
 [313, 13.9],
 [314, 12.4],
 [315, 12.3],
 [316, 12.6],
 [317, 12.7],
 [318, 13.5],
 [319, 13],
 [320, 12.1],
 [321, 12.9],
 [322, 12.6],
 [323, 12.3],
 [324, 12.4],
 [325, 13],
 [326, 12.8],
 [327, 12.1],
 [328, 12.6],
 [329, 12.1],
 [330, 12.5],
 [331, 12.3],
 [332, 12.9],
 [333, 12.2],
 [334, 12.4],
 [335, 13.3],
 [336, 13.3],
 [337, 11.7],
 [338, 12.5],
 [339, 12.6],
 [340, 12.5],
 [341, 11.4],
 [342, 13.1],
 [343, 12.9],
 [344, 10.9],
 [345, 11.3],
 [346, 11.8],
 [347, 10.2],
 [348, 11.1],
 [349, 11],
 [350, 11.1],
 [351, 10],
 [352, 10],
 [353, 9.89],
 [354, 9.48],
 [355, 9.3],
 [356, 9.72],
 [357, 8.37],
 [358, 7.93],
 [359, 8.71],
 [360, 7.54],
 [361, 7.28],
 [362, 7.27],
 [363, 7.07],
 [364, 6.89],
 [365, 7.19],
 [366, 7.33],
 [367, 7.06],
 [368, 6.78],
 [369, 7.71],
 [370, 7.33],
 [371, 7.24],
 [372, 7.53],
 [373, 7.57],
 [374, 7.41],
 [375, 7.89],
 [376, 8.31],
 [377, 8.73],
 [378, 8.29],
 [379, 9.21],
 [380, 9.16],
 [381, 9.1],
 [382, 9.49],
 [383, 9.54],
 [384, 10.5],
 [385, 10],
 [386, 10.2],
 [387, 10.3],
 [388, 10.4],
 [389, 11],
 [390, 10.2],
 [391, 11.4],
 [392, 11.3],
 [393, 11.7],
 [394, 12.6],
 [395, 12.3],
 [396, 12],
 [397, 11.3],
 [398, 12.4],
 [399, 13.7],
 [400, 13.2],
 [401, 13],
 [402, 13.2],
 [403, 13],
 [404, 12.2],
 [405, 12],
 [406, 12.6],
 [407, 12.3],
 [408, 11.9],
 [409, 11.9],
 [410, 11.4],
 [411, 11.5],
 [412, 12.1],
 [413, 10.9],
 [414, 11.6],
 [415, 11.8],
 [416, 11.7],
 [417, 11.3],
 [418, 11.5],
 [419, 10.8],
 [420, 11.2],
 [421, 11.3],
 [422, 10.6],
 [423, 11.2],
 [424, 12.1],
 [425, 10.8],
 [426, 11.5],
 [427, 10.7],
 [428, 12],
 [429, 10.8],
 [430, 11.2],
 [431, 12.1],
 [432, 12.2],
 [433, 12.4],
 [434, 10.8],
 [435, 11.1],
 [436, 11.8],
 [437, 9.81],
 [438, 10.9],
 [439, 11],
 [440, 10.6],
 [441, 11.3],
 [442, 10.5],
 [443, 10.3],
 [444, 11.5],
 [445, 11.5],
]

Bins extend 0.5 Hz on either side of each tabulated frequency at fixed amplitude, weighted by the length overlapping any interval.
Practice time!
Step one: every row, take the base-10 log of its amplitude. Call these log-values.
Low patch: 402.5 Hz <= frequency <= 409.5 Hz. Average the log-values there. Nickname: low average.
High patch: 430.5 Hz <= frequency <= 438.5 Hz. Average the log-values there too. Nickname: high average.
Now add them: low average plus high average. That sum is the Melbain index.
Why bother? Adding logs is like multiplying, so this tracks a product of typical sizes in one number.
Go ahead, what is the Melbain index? 2.14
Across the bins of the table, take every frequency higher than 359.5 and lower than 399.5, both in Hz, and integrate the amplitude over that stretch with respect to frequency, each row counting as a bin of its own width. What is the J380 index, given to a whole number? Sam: 370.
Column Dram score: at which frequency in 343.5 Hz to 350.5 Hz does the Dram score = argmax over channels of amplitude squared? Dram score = 346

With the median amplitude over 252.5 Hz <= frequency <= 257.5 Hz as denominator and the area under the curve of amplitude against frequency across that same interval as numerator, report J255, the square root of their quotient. 2.24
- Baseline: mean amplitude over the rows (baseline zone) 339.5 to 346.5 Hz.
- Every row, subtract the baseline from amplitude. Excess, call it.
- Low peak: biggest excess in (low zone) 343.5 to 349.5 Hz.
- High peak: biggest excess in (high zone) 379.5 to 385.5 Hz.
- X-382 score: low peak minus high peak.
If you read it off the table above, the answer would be 1.3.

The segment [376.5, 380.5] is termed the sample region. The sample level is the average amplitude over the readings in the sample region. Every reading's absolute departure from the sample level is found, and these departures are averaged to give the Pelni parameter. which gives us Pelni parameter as 0.34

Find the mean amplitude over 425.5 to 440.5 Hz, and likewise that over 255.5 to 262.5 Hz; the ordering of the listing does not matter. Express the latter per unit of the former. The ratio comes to 0.89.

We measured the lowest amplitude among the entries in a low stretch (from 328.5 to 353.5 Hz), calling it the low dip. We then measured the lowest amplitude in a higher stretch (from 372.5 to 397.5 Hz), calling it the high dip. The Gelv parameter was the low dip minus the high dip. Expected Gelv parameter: 2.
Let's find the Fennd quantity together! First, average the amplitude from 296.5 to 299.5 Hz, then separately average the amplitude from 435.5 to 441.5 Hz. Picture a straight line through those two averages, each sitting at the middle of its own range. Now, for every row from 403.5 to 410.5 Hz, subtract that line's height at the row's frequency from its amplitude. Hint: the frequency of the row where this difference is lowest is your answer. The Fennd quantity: 410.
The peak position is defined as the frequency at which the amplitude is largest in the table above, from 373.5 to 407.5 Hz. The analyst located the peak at 399 Hz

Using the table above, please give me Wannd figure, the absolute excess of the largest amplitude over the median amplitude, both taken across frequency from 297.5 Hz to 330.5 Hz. 1.3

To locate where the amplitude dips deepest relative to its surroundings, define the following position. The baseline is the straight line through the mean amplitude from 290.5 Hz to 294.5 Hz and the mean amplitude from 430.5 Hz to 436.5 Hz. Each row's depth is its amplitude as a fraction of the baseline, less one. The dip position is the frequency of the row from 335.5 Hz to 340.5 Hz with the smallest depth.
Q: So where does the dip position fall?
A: 337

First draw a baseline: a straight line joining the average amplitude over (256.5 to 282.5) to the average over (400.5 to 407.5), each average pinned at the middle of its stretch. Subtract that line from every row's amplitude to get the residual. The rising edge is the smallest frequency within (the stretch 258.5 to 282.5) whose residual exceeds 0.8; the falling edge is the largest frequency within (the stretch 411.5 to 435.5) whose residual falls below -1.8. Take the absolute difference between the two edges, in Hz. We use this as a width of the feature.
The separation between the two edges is 164 Hz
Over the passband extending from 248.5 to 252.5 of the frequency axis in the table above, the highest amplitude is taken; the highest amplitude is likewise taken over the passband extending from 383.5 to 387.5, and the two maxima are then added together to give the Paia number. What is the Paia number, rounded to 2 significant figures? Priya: 23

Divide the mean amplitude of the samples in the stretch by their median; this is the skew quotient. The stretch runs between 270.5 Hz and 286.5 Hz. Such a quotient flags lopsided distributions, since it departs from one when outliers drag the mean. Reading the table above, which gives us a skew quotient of 1.01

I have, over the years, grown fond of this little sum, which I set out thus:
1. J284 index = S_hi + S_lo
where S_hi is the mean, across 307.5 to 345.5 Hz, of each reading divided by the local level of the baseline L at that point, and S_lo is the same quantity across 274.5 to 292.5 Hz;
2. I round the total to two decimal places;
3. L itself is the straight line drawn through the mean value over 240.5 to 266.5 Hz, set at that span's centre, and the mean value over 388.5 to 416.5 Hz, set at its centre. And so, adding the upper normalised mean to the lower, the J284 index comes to 2.19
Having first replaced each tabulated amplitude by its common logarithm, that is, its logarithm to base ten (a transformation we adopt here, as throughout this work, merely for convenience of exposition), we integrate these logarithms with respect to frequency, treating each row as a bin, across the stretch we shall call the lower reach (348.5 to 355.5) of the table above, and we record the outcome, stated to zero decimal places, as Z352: 7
